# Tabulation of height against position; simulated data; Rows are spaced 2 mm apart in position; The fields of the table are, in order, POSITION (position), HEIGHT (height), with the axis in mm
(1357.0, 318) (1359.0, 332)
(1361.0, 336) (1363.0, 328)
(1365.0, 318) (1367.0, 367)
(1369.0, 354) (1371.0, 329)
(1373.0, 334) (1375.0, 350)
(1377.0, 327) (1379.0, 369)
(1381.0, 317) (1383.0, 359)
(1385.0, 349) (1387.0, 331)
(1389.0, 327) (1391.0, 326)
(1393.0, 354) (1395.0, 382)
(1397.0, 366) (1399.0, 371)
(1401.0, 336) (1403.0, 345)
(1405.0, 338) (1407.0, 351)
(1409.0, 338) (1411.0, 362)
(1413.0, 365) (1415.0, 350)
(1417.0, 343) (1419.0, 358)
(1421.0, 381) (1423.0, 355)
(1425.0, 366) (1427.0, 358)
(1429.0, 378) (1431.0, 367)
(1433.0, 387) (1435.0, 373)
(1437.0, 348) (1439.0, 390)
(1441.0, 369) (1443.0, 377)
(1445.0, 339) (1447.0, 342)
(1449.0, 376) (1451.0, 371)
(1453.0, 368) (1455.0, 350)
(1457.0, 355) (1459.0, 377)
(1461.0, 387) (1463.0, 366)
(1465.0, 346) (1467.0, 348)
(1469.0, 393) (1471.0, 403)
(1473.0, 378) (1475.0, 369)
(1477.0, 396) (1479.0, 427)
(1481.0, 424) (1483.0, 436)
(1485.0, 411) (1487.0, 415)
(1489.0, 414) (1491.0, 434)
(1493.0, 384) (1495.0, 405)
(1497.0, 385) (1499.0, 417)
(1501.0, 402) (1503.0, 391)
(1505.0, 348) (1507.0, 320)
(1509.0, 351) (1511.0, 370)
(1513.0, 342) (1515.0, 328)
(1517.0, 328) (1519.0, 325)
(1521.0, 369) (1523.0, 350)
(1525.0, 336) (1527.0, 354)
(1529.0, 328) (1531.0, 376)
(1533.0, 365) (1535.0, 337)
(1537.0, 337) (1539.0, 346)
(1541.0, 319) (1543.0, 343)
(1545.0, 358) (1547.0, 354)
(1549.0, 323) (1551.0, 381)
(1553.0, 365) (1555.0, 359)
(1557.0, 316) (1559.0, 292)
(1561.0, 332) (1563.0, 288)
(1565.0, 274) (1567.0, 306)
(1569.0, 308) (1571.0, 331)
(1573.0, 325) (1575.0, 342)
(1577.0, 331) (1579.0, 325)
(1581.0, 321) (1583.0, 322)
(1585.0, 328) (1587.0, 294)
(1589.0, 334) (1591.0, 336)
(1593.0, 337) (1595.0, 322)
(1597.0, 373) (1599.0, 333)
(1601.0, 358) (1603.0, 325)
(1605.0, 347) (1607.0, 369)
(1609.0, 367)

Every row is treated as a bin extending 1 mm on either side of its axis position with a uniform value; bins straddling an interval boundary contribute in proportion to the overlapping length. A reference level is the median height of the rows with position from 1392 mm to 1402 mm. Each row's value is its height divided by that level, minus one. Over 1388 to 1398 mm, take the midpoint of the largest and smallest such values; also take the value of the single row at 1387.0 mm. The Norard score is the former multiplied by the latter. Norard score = 0.0031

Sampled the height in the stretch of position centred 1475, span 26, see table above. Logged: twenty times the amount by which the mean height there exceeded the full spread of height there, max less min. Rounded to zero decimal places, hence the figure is 6065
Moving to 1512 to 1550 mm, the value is 5721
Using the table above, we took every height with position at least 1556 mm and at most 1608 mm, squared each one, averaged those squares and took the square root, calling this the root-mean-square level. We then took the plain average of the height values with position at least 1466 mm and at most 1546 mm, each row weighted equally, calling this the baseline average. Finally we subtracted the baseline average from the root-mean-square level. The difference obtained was -45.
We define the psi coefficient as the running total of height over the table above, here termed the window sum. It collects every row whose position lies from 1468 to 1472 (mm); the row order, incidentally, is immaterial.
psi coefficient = 796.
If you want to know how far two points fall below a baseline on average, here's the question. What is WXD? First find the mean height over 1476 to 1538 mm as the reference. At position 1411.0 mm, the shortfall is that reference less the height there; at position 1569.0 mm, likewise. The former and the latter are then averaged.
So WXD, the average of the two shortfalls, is 39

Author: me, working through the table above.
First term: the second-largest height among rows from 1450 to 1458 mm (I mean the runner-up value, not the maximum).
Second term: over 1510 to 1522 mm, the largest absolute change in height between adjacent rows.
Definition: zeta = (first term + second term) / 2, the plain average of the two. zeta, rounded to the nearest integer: 206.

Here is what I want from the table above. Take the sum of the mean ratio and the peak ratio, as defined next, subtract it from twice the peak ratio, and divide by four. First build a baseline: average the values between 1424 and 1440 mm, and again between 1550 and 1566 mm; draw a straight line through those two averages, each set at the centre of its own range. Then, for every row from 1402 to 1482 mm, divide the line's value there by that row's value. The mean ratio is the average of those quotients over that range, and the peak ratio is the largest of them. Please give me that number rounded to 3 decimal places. 0.031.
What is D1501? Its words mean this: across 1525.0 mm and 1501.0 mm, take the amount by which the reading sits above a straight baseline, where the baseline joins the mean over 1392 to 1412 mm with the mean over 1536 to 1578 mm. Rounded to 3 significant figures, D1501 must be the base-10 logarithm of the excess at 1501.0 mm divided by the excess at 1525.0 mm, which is 1.81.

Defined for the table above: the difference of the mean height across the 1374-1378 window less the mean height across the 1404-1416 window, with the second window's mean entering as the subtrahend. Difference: -12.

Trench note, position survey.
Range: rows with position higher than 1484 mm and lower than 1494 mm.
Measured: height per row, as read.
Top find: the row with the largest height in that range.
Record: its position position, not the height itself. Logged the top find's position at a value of 1491.0 mm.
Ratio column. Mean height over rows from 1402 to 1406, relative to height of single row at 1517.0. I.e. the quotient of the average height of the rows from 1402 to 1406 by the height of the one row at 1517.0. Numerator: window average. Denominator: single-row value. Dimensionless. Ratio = 1.041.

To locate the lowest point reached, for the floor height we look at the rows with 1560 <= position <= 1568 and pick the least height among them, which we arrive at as 274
